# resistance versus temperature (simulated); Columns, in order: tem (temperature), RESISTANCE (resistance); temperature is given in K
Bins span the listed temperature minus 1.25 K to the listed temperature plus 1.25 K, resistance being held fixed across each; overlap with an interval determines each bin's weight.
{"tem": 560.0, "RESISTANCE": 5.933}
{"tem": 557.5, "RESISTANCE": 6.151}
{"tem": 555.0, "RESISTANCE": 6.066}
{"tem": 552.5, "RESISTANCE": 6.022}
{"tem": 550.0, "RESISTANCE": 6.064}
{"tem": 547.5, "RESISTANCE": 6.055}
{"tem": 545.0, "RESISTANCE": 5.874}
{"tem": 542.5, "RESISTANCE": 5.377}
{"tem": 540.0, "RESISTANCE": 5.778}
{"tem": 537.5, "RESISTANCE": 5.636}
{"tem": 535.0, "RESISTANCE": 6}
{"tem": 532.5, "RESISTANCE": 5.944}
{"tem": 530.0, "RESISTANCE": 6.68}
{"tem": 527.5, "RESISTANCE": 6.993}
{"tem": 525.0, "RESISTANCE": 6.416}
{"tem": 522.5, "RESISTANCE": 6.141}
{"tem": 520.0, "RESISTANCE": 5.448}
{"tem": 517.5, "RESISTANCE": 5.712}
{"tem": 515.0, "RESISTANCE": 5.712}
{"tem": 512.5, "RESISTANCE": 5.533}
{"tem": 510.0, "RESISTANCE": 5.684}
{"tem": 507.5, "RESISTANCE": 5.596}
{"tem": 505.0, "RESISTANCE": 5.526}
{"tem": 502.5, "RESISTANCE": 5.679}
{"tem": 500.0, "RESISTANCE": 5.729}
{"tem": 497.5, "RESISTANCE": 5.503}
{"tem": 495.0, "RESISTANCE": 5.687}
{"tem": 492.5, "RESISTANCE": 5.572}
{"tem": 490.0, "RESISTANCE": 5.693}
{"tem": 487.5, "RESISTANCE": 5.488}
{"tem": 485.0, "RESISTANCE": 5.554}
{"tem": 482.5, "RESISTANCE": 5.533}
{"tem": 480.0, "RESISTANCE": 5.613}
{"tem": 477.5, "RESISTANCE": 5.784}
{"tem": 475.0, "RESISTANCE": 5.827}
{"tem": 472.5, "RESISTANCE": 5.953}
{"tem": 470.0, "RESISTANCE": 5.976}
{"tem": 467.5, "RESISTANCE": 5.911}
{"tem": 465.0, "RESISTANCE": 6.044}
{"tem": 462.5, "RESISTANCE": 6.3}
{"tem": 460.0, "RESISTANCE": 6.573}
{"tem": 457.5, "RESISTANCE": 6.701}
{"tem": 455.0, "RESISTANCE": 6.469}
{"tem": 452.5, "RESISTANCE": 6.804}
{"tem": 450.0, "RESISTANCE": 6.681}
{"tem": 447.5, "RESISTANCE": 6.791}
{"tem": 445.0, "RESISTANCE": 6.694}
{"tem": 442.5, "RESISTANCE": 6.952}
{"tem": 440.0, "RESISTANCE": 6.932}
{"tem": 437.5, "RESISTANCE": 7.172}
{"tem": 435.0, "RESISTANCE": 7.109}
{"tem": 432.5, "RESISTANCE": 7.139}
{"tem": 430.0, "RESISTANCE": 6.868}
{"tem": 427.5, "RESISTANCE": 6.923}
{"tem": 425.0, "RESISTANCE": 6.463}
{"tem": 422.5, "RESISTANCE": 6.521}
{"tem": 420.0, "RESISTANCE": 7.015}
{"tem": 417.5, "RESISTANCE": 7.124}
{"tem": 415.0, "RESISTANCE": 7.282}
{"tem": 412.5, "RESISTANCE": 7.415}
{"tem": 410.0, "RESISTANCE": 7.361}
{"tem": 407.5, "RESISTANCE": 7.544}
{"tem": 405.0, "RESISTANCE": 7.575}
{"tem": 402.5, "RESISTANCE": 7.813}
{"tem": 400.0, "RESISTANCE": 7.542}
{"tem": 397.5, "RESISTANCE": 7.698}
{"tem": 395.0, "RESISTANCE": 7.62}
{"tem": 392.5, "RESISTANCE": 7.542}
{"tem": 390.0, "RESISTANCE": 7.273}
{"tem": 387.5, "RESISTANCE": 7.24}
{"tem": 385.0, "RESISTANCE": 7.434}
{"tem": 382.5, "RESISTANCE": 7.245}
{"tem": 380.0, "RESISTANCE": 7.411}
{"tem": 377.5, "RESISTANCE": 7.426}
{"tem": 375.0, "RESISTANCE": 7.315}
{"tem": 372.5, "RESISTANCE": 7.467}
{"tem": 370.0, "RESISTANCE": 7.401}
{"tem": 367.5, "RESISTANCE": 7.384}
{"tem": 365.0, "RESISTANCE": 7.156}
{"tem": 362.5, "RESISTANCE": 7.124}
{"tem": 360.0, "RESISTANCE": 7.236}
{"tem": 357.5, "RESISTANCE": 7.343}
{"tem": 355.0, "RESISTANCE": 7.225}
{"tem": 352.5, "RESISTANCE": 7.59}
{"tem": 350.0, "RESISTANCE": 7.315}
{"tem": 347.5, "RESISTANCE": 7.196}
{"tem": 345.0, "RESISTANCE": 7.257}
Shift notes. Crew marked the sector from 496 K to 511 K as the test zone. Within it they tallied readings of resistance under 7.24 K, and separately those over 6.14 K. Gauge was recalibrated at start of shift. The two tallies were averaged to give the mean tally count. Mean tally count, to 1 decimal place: 3.0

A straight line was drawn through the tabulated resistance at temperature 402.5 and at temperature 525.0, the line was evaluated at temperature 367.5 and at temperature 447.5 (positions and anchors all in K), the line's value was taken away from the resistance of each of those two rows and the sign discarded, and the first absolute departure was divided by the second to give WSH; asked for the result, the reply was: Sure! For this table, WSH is 1.6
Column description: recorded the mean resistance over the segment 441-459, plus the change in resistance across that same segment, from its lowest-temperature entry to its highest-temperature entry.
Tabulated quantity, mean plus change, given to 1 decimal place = 6.5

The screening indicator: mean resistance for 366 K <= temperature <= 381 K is 7.4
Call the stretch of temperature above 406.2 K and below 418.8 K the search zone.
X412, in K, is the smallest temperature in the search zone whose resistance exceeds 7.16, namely 407.5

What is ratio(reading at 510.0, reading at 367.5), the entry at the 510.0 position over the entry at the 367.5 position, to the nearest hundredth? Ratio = 0.77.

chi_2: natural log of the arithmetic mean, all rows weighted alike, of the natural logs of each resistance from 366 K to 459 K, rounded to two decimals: 0.68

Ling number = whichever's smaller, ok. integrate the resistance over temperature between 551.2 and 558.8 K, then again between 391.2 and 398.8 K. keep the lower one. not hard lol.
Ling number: 46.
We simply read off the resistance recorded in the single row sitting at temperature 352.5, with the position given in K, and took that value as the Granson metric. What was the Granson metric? 7.59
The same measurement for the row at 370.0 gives 7.401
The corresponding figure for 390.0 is 7.273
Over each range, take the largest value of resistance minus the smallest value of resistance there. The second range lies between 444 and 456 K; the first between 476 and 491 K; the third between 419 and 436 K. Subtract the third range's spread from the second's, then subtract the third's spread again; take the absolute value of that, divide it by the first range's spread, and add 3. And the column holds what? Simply 6.44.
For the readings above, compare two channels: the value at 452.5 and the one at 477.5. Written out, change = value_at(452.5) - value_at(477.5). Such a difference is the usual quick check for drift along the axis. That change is 1.0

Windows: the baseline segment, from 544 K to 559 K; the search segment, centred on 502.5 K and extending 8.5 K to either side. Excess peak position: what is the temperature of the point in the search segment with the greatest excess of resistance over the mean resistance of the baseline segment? 500.0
